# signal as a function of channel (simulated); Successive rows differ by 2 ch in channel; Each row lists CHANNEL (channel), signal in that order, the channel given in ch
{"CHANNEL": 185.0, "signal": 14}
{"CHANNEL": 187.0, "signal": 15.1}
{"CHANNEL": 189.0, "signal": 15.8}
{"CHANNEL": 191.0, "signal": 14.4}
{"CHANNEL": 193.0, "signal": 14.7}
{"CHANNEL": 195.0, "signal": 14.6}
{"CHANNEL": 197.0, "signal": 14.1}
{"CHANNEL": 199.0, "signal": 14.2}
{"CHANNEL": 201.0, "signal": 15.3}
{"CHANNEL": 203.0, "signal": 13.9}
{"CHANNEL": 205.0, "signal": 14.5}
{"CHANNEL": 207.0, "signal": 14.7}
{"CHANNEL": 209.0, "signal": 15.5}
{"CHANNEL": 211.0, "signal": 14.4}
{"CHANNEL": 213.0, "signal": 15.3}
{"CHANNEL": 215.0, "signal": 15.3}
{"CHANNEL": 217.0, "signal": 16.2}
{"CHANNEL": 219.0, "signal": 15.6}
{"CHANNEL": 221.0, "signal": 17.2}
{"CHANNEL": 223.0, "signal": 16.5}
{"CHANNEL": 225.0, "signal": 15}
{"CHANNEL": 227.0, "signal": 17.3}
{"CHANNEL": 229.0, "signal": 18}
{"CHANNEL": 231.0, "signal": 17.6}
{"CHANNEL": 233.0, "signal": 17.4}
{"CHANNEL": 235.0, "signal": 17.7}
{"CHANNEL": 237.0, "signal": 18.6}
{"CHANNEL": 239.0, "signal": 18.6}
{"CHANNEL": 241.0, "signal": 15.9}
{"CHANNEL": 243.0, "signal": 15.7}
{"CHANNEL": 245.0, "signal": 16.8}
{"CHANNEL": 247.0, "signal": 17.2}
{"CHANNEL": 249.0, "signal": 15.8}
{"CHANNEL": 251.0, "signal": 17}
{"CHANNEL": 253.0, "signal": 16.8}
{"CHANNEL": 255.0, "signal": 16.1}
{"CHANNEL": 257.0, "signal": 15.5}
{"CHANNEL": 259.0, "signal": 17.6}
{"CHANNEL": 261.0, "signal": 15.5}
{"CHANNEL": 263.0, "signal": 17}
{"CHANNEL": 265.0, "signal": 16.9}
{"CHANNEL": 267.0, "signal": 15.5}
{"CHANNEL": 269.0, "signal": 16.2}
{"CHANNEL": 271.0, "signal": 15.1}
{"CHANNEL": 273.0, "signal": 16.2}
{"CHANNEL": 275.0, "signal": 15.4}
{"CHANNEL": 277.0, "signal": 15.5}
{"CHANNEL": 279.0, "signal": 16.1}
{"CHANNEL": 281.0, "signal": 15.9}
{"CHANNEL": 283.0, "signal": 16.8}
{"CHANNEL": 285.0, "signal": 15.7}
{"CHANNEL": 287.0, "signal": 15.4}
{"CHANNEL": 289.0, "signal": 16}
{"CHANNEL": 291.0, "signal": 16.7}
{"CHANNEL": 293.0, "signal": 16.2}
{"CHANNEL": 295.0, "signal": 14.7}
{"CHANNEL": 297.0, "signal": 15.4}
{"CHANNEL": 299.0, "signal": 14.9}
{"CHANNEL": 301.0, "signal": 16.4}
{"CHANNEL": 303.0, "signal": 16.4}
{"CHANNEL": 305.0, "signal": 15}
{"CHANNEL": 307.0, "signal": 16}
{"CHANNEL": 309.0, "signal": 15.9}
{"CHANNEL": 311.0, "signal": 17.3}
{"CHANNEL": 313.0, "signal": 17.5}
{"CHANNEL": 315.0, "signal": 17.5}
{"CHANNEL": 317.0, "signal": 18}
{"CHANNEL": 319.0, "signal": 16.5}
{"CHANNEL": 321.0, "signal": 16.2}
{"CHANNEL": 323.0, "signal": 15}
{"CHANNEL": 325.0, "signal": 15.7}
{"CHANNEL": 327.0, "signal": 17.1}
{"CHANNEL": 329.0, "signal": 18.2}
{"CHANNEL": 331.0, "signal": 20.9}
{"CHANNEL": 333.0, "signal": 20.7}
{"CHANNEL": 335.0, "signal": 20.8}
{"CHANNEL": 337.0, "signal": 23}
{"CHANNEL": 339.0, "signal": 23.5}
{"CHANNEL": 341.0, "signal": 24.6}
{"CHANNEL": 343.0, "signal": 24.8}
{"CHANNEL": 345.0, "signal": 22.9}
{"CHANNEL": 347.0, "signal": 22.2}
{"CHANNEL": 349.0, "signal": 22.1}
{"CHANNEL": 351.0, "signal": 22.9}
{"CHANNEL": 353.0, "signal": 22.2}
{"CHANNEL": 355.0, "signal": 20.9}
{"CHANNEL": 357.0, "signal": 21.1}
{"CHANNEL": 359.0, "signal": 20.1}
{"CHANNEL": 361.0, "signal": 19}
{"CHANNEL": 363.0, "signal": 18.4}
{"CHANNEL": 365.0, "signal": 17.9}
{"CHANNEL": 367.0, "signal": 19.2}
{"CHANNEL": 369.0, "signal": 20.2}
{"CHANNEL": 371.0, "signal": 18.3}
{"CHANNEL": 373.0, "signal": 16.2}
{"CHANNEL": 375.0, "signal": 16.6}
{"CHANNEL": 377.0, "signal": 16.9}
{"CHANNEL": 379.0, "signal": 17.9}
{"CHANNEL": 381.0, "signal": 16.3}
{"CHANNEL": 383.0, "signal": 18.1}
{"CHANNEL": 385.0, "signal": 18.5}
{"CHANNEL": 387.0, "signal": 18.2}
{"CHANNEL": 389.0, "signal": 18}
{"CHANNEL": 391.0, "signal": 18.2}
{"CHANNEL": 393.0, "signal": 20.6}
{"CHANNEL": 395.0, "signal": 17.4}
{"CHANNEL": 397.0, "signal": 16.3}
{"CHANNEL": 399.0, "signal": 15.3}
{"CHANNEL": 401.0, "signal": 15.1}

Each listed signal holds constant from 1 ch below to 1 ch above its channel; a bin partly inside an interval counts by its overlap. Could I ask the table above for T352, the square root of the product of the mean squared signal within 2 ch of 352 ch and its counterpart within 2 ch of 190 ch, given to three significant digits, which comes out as 341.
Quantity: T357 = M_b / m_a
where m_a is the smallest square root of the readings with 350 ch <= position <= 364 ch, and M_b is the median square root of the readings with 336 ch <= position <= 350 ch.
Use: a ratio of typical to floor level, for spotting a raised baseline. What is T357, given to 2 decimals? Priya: 1.12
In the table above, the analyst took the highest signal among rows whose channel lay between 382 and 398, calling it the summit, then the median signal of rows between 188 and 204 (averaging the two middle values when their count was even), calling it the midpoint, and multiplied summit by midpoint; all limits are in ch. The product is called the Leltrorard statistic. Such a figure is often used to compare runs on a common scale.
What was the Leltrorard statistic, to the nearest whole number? 299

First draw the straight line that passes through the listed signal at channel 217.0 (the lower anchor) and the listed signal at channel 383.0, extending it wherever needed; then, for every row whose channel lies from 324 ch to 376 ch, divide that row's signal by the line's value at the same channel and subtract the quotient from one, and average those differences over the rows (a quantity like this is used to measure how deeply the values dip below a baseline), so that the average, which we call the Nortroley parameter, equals -0.15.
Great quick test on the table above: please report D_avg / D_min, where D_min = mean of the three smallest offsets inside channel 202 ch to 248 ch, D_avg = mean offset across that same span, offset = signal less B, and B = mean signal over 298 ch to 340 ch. 0.41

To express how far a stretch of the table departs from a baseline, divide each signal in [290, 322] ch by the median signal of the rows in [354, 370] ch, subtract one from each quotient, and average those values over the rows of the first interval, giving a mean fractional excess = -0.17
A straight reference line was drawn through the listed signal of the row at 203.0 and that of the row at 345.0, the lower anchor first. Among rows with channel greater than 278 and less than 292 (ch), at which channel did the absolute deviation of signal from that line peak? 287.0 ch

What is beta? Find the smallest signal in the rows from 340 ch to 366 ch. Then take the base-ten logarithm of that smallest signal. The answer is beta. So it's 1.25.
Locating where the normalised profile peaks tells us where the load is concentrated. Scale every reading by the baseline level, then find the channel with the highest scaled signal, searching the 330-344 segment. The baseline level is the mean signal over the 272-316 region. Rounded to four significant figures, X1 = 343.0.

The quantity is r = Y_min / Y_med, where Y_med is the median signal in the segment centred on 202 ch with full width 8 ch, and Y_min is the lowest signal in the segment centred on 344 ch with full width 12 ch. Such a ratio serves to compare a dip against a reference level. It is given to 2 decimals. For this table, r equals 1.54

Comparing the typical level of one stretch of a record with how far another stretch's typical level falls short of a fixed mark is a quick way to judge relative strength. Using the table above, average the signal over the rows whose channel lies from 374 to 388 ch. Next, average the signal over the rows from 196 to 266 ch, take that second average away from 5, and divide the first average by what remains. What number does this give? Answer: -1.56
